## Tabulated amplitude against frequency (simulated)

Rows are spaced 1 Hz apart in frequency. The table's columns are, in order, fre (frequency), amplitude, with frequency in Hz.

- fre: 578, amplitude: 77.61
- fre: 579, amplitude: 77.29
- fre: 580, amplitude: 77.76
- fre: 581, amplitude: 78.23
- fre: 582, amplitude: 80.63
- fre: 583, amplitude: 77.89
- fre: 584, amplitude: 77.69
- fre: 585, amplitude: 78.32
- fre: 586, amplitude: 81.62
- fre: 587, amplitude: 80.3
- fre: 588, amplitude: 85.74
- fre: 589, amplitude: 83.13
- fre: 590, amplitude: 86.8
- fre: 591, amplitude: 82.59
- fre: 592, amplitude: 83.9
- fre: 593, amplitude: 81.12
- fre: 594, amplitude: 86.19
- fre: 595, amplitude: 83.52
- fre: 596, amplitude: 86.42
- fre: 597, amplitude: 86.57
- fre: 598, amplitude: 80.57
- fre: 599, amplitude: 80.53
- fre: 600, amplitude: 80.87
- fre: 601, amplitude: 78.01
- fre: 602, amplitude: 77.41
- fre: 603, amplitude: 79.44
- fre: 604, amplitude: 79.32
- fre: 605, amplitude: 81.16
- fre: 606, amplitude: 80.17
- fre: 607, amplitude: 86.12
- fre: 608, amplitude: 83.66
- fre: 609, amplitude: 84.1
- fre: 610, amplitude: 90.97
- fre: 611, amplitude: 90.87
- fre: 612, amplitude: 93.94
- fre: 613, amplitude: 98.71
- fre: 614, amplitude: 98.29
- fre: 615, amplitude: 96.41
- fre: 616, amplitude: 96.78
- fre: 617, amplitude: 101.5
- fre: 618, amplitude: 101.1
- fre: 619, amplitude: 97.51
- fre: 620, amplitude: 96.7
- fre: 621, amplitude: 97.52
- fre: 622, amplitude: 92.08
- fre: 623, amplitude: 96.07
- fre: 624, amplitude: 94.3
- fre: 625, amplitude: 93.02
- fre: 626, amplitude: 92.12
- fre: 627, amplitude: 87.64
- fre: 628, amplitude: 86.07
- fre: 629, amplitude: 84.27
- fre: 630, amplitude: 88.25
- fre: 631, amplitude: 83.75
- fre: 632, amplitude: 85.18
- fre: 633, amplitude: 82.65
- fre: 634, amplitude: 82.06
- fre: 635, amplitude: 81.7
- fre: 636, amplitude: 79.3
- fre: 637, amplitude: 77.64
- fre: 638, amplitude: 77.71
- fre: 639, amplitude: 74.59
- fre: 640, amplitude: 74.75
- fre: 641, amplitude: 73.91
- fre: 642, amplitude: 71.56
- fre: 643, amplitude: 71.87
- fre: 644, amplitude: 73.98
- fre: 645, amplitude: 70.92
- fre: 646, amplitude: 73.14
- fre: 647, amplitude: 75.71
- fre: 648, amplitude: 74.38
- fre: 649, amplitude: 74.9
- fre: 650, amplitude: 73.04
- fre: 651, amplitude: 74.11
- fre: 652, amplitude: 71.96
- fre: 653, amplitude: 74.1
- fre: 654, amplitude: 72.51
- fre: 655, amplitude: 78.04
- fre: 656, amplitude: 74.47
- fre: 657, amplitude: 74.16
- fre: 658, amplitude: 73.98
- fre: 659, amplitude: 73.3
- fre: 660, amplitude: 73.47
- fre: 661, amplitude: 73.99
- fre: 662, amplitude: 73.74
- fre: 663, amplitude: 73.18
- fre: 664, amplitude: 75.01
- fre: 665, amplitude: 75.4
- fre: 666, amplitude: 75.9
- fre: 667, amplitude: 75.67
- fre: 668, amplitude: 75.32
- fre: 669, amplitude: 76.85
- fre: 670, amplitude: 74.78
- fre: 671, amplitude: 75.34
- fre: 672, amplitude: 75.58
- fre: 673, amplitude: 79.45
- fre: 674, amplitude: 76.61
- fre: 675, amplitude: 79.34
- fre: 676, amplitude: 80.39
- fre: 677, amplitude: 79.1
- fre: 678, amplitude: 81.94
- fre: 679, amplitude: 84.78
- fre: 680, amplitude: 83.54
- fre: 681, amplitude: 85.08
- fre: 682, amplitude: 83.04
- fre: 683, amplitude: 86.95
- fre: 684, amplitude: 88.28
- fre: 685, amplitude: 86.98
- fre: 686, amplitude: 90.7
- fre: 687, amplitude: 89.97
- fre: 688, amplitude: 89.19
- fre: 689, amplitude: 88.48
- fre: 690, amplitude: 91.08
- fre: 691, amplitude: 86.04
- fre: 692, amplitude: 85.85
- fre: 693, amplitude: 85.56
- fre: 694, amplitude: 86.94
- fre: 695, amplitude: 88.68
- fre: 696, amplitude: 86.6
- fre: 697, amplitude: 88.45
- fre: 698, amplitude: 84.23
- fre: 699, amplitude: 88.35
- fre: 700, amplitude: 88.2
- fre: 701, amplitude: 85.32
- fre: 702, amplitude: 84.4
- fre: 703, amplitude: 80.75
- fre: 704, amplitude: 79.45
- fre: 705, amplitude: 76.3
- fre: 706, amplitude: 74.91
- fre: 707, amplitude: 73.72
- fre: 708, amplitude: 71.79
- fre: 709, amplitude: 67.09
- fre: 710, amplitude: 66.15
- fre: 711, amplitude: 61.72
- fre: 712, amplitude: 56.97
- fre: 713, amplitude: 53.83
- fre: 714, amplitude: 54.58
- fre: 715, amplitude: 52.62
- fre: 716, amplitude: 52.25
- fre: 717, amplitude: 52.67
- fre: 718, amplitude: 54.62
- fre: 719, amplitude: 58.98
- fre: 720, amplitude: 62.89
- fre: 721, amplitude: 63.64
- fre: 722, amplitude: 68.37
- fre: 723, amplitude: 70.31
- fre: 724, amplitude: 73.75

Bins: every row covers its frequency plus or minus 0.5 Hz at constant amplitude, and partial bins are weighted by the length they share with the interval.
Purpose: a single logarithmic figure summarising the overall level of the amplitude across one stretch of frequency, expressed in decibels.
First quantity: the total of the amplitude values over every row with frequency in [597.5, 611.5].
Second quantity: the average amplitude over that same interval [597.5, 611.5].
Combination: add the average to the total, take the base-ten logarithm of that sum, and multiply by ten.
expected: 30.9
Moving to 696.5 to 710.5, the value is 30.7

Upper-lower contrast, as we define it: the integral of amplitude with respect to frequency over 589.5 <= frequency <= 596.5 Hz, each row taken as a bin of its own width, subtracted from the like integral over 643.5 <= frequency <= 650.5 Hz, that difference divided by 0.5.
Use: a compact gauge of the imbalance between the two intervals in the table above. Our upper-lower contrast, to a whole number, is -149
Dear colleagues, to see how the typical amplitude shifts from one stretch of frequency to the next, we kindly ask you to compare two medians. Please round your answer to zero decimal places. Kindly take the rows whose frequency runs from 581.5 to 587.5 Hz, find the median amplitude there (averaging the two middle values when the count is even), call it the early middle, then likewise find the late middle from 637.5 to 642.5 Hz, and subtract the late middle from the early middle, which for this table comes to 5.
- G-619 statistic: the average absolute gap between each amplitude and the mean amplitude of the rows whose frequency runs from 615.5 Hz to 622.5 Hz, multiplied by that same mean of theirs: 206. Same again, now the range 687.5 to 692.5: 154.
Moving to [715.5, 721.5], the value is 249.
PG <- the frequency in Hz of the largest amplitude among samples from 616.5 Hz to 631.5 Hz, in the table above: 617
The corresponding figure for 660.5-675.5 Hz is 673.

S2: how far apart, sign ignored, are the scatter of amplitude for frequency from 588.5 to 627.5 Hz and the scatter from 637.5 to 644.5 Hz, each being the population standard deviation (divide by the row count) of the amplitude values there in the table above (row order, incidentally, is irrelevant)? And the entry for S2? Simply 5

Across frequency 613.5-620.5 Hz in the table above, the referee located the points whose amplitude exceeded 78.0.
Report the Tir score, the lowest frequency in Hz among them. 614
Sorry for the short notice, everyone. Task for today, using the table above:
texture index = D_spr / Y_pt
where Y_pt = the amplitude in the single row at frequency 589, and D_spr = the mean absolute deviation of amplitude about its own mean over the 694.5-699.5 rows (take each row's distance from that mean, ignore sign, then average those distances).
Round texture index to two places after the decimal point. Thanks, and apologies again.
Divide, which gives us 0.02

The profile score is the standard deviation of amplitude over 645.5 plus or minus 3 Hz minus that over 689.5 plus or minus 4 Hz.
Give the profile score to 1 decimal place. -0.5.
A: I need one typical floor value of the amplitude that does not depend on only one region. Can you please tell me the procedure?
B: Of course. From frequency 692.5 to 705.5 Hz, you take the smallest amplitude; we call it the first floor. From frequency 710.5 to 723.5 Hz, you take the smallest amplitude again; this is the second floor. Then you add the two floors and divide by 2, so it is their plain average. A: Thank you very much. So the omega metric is 64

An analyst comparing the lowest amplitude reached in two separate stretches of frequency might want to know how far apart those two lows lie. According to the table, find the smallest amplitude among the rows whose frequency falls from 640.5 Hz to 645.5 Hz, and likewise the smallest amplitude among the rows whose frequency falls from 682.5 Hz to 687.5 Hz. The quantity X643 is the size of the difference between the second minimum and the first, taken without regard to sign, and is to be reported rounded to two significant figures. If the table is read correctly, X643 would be 16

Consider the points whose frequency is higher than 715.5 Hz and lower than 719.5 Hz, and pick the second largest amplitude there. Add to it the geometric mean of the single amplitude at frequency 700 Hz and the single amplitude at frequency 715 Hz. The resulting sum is 123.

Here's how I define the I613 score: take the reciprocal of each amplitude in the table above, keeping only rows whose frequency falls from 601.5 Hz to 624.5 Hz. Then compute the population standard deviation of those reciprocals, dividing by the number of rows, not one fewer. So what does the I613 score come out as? 0.0010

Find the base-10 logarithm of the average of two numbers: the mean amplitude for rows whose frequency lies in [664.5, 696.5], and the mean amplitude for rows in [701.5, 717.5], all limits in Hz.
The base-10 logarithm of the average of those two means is 1.87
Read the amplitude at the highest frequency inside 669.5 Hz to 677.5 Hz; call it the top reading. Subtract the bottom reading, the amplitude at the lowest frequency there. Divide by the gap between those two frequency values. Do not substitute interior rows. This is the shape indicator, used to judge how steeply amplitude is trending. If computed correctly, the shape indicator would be 0.6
